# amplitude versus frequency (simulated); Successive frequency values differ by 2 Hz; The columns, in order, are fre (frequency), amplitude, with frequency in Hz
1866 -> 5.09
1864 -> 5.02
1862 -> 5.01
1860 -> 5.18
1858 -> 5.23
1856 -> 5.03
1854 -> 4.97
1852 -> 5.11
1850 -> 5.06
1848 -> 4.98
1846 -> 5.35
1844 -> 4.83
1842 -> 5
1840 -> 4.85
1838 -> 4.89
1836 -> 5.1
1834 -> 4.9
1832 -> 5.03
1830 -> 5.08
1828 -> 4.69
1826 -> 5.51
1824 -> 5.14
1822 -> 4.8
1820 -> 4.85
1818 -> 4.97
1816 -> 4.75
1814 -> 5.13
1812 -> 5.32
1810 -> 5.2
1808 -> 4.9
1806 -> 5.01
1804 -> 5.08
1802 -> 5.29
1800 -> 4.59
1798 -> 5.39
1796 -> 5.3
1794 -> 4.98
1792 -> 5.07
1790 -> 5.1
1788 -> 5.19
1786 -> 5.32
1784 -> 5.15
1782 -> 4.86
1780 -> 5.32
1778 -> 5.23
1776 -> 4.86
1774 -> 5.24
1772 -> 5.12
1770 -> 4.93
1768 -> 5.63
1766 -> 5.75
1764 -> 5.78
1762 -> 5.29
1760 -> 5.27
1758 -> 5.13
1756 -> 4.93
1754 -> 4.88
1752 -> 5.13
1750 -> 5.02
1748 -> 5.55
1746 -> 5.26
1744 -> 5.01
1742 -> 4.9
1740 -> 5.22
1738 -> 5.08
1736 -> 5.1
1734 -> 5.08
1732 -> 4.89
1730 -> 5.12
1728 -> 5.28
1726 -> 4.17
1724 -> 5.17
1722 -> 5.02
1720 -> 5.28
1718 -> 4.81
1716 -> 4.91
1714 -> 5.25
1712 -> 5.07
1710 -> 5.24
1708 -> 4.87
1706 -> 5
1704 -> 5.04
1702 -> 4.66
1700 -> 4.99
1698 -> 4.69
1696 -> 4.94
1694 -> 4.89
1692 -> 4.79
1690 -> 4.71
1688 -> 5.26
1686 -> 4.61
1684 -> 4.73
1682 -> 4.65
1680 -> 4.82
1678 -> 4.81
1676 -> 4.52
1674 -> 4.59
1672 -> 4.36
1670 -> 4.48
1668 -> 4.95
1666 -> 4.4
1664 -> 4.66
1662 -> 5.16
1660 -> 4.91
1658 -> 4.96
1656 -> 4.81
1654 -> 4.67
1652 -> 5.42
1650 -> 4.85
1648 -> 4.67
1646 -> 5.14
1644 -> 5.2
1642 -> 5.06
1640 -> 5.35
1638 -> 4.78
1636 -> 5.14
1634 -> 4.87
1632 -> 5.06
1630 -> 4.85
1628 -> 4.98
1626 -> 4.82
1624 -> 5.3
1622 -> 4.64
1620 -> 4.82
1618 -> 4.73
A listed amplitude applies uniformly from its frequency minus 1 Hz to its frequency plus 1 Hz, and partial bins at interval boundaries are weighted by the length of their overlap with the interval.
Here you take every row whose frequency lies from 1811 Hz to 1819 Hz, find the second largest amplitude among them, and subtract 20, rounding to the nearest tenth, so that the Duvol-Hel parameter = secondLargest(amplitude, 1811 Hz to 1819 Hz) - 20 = -14.9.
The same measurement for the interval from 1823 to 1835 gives -14.9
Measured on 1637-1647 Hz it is -14.8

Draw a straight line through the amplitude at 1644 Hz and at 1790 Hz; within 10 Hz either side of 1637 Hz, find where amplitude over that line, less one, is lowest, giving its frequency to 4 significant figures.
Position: 1638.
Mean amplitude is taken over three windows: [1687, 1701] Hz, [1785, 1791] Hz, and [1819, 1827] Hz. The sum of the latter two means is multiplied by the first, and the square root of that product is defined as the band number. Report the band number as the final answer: 7.1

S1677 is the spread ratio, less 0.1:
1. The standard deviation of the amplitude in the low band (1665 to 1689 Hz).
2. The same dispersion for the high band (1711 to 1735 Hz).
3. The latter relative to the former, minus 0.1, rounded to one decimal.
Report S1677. 1.1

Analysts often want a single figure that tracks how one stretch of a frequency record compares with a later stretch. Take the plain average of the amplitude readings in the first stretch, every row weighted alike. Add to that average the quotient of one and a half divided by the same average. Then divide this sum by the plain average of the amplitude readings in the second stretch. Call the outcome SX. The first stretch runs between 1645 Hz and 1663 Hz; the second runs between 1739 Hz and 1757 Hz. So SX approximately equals 1.03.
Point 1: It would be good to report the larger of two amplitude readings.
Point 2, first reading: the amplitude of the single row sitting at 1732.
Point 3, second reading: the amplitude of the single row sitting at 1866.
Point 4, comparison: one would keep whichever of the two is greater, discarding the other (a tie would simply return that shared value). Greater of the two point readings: 5.09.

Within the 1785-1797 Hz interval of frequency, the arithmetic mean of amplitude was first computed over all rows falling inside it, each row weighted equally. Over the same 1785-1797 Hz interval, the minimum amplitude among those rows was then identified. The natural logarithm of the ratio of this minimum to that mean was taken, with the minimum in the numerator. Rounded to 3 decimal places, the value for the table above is -0.036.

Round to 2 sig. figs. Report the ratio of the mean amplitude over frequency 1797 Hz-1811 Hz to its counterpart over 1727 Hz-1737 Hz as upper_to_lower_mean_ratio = 0.99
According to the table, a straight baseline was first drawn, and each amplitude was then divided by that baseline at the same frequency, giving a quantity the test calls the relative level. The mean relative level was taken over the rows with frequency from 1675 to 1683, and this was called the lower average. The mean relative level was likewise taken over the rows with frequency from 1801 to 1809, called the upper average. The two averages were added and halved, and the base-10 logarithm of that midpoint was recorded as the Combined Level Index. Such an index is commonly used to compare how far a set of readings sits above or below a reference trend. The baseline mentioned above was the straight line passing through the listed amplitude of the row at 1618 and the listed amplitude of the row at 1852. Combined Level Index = -0.004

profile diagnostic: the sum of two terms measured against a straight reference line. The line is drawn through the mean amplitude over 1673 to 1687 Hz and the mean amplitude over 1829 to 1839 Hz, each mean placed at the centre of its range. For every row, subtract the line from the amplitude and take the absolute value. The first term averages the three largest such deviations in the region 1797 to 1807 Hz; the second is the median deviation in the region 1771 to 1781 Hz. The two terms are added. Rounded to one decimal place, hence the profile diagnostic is 0.7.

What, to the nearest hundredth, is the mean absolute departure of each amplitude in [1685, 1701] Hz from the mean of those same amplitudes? 0.16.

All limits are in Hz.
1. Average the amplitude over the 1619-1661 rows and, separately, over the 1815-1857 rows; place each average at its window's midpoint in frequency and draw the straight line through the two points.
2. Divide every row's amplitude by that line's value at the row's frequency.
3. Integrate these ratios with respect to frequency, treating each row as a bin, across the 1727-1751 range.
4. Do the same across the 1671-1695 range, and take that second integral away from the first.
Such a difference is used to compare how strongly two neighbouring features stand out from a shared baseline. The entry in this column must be 1.9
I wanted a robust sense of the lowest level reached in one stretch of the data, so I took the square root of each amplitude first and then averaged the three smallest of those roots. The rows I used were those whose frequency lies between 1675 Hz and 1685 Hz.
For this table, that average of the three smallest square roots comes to 2.15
